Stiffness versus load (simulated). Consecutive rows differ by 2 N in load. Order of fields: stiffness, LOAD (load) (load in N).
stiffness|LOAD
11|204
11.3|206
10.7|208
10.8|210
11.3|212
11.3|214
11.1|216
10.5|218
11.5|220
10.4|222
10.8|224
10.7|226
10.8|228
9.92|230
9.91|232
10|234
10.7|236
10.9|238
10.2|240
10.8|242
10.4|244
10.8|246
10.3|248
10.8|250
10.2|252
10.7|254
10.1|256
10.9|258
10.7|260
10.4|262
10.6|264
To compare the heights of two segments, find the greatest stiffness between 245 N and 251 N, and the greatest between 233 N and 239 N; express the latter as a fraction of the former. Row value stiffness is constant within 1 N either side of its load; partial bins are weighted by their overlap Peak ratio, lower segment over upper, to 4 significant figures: 1.009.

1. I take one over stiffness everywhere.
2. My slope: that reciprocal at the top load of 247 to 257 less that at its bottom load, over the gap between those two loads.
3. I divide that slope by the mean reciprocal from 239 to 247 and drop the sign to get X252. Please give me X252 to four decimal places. 0.0025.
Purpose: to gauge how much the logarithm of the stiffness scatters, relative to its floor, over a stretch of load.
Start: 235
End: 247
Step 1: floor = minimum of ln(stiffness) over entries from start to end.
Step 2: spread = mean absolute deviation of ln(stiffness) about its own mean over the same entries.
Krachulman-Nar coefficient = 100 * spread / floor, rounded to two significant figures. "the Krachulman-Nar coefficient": 0.91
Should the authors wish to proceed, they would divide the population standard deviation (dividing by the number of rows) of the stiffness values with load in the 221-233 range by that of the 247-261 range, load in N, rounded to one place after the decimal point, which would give 1.3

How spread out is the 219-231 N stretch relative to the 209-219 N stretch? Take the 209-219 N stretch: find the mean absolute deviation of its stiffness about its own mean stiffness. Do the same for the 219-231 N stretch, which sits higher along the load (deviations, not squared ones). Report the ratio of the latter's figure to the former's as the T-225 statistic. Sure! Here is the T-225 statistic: 1.25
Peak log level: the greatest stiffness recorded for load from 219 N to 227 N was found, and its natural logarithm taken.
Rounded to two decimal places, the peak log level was 2.44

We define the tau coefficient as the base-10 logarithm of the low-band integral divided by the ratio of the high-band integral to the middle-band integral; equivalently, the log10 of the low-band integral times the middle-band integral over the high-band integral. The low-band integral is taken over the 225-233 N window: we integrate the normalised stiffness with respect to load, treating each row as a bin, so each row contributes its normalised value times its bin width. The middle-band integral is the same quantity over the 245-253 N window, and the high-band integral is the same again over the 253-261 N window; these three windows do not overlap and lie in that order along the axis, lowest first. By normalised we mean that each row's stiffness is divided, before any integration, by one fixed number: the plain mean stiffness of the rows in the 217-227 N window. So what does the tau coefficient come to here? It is 0.88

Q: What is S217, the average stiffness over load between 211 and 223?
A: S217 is 11.0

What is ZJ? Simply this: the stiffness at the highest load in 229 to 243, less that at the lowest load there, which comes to 0.9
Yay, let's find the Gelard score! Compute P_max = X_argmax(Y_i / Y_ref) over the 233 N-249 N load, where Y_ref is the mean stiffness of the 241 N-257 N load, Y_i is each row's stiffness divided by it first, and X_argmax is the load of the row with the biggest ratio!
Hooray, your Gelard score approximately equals 238 N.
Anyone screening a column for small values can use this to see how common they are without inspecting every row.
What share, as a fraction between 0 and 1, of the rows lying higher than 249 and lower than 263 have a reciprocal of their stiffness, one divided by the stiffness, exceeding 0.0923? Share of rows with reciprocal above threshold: 0.86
